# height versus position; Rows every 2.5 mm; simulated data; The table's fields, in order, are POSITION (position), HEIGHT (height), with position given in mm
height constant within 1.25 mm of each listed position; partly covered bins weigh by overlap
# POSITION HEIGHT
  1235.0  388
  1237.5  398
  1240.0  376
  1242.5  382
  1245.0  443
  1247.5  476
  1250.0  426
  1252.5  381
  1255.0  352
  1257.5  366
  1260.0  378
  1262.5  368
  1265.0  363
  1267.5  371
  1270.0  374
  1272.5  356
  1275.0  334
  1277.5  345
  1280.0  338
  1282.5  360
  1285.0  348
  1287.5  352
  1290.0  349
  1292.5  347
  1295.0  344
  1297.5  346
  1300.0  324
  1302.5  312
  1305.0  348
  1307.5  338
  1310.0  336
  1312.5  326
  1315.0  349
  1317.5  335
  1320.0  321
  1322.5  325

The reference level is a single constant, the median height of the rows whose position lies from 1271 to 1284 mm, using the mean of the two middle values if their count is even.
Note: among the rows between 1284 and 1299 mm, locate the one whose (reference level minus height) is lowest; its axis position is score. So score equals 1287.5 mm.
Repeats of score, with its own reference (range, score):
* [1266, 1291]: 1270.0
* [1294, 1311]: 1305.0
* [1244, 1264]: 1247.5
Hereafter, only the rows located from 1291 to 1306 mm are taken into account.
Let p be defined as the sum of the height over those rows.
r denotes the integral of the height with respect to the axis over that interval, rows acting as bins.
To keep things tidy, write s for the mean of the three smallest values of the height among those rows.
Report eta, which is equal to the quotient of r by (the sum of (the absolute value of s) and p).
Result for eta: 2.15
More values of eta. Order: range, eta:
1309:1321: 2.01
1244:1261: 2.15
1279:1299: 2.22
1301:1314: 2.18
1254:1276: 2.21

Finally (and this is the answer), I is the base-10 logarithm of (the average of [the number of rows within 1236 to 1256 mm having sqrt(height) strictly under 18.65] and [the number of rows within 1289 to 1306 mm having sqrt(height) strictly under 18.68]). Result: 0.48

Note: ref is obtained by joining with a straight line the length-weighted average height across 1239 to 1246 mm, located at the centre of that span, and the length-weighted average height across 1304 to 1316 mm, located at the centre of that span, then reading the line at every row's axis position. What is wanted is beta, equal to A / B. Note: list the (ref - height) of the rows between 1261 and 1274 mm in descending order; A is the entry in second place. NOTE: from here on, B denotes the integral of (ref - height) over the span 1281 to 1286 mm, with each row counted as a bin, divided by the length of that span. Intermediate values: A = 16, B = 9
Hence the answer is 1.8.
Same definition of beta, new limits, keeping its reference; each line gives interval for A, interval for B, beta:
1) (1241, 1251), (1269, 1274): -3.1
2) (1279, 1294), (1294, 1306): 1.0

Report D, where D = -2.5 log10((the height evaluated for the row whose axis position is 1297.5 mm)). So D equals -6.35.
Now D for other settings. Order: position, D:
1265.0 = -6.40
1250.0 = -6.57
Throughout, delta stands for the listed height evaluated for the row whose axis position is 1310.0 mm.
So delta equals 336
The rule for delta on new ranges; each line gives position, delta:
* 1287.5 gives 352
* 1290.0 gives 349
